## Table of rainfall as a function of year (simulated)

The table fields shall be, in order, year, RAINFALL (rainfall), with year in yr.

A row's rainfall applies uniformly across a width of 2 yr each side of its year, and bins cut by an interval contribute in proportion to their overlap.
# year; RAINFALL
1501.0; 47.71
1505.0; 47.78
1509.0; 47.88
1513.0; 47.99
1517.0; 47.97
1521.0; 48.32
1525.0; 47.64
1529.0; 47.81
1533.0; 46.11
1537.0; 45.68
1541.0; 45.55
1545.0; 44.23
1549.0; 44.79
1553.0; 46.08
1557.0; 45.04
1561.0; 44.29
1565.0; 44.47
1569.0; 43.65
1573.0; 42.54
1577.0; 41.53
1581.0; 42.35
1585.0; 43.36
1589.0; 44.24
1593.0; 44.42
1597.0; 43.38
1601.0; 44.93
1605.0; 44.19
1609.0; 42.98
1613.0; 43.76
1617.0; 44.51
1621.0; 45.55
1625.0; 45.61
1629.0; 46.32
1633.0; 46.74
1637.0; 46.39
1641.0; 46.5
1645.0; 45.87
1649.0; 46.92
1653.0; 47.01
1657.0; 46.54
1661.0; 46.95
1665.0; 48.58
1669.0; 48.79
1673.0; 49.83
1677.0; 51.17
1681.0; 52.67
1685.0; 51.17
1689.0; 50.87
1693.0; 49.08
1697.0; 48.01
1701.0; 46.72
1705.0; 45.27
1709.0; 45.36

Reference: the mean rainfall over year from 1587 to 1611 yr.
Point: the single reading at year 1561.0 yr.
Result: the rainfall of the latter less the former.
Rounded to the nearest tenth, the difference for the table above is 0.3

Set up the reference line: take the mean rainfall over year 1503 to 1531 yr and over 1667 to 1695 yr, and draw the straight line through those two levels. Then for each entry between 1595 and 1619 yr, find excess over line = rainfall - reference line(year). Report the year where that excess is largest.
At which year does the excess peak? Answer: 1601.0 yr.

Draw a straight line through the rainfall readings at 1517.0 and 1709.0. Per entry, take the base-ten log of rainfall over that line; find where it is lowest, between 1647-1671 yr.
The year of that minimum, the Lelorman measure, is 1657.0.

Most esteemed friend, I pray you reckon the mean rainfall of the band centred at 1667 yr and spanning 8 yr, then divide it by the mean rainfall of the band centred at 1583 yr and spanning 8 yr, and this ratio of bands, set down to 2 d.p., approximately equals 1.14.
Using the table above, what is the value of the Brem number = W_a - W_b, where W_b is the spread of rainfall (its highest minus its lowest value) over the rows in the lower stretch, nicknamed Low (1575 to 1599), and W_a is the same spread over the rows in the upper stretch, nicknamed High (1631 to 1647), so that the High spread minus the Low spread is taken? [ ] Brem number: -2.0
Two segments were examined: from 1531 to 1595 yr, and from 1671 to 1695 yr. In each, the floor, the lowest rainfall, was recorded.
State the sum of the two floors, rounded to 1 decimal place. 90.6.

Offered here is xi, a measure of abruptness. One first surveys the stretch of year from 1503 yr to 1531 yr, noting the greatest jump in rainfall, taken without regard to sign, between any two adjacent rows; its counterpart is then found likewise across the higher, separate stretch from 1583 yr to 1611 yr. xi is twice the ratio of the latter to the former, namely 4.56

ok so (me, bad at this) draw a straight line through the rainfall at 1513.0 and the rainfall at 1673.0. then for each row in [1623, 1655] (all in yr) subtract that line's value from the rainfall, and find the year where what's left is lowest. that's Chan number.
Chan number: 1625.0 yr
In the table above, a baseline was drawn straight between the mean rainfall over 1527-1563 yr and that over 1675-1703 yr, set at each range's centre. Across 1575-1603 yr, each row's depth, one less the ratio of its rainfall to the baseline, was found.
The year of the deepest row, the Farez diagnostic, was 1577.0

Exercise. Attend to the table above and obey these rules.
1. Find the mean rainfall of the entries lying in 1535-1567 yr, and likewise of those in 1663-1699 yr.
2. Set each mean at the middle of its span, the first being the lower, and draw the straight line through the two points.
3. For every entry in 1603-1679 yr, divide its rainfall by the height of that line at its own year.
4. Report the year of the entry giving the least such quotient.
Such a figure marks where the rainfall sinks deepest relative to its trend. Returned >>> 1609.0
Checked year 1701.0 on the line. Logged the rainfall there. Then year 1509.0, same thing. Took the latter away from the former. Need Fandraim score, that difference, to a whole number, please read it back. -1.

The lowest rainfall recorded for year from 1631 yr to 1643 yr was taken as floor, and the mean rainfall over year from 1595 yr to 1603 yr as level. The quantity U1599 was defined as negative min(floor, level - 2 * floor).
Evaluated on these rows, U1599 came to 49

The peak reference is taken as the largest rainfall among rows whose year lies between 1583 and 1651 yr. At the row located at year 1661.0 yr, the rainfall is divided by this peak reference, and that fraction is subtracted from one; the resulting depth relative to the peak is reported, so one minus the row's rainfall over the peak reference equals -0.001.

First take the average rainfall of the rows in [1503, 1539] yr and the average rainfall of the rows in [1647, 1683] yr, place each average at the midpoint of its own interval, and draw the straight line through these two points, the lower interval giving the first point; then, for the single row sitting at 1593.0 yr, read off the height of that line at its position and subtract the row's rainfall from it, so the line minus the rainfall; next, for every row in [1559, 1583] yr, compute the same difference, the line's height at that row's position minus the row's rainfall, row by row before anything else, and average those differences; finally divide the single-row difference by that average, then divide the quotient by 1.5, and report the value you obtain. 0.51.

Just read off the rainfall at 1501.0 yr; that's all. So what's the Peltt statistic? 47.71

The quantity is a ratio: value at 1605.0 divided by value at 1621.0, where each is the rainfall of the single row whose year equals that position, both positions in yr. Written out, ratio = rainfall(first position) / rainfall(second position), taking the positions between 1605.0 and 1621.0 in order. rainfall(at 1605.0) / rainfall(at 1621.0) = 0.97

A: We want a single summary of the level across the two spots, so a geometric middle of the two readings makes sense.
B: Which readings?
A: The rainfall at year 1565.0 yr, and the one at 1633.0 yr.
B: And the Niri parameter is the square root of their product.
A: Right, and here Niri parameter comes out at 45.6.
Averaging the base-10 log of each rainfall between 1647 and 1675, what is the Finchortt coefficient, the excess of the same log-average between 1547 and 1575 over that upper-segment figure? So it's -0.03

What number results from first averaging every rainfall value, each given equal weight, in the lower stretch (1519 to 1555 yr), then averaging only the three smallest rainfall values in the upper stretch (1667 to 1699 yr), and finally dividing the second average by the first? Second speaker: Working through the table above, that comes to 1.05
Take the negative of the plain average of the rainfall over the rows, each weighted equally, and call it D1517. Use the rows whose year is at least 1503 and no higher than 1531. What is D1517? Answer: -48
